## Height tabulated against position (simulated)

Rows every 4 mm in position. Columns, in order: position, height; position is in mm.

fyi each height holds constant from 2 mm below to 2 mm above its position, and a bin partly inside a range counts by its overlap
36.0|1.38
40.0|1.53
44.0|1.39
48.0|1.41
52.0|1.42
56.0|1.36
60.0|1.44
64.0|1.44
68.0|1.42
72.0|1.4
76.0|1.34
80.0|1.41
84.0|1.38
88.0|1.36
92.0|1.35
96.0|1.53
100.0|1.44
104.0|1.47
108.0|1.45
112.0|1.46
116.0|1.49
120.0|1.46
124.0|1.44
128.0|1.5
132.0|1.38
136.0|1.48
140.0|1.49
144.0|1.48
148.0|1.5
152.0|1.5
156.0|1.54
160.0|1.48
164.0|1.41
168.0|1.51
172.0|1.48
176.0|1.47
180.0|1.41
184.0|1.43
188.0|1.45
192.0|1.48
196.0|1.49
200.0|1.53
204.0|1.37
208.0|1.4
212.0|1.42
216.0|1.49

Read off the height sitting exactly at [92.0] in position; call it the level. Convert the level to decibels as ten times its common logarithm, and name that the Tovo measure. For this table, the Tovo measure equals 1.3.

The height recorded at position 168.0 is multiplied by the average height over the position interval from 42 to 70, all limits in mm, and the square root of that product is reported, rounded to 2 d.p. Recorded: 1.46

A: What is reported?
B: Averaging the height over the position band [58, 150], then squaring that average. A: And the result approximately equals 2.07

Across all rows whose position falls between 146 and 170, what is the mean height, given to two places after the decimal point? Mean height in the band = 1.49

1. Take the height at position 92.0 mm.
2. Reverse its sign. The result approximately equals -1.350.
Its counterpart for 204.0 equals -1.370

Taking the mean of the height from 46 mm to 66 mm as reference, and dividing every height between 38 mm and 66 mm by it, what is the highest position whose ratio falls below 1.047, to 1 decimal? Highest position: 64.0 mm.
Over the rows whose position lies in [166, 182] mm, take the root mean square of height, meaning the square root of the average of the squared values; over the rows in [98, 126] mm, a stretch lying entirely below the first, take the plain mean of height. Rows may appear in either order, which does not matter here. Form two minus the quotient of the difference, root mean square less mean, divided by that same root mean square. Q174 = 1.99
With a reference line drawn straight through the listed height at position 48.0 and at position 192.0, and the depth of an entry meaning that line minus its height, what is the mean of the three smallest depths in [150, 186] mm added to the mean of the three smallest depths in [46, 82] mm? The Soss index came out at -0.071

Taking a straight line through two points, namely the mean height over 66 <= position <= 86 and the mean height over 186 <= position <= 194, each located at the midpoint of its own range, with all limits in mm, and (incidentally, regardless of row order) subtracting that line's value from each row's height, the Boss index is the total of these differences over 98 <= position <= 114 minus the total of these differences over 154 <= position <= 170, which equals 0.0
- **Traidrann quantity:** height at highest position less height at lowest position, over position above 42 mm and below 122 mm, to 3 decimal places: 0.070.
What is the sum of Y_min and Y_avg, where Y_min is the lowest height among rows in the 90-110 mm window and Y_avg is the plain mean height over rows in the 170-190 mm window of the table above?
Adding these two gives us 2.798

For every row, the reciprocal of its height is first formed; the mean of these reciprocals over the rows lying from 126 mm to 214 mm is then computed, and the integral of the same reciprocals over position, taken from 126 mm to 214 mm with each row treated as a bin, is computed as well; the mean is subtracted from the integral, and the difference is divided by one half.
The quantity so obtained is 119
